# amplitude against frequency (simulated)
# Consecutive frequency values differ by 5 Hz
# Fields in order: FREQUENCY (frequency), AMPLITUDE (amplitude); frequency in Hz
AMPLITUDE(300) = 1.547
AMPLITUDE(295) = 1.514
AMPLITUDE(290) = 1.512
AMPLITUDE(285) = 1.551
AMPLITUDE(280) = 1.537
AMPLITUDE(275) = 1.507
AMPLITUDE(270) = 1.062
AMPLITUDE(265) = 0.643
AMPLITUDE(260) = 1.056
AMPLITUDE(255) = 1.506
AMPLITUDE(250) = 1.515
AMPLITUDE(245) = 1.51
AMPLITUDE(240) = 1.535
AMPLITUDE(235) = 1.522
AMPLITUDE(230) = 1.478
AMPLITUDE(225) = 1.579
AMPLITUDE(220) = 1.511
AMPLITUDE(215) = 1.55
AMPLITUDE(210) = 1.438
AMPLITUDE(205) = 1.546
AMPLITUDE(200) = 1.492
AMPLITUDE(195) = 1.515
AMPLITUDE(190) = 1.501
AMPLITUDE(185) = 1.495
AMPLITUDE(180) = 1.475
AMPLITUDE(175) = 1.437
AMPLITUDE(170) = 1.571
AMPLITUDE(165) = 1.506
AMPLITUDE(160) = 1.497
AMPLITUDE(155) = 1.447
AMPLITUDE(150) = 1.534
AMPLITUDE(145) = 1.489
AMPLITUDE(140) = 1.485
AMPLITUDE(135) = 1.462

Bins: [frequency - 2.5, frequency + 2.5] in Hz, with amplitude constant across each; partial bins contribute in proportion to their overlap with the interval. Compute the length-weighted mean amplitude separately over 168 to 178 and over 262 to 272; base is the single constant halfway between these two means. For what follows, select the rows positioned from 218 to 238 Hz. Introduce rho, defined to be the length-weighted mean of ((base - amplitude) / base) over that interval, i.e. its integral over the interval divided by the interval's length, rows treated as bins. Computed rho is -0.295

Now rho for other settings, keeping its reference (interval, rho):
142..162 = -0.269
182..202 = -0.276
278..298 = -0.300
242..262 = -0.198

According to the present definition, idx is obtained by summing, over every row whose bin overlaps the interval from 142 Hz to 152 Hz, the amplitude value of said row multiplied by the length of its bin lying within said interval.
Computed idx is 15.1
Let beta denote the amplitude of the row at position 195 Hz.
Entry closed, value 1.515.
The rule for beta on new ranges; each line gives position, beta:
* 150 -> 1.534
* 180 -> 1.475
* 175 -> 1.437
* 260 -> 1.056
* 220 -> 1.511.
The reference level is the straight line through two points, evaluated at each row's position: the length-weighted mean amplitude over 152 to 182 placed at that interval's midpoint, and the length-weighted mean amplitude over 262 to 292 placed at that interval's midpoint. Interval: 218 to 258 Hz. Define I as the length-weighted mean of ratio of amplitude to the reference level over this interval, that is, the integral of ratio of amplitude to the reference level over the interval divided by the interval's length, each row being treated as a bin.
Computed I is 1.11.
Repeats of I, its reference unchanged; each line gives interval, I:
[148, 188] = 1.00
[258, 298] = 1.01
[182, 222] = 1.05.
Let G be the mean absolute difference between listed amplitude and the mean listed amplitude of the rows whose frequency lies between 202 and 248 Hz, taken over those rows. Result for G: 0.031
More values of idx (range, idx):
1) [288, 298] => 15.1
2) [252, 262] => 13.0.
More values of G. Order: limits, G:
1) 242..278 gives 0.289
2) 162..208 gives 0.027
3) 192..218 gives 0.035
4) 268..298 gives 0.128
